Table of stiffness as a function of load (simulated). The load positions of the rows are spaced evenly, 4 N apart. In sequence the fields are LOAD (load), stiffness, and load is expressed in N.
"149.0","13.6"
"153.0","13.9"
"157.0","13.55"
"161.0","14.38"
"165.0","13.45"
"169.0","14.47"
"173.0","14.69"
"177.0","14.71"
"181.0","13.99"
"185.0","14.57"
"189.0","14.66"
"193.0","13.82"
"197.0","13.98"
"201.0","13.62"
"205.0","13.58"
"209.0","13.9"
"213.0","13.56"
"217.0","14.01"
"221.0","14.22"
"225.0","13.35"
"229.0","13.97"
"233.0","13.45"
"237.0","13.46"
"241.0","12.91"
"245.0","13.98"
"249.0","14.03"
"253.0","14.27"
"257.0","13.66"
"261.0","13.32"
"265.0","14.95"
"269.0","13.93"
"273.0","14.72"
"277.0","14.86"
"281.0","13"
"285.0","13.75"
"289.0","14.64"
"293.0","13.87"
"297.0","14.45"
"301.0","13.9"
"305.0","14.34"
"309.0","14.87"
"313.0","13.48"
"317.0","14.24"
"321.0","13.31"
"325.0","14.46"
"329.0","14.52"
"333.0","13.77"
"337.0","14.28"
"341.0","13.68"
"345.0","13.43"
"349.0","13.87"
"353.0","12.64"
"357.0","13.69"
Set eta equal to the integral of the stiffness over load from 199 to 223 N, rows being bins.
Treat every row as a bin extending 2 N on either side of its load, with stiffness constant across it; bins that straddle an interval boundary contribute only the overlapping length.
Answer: 332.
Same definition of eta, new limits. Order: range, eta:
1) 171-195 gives 346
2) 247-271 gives 337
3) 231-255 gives 328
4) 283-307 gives 340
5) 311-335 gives 335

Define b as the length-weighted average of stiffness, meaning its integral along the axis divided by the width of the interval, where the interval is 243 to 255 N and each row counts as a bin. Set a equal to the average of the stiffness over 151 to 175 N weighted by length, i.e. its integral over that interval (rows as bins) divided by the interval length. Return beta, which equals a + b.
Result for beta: 28.2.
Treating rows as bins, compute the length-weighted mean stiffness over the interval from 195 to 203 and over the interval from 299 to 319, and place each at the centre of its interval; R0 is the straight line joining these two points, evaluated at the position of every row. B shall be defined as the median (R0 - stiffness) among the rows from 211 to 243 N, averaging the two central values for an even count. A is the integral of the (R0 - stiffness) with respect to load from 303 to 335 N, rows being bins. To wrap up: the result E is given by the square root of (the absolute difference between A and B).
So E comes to 1.4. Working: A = 2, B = 0.37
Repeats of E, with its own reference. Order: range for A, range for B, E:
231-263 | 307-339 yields 3.2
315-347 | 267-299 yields 3.0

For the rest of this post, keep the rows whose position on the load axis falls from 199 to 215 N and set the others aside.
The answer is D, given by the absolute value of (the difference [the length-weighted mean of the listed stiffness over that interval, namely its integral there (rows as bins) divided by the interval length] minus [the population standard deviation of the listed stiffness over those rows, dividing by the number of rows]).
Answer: 13.53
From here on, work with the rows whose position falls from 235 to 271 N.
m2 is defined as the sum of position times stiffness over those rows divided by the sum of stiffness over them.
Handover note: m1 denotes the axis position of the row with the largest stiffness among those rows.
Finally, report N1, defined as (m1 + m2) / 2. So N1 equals 259.1 N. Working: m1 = 265.0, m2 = 253.2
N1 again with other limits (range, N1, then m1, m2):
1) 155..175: 169.1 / 173.0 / 165.1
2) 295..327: 310.0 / 309.0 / 310.9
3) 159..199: 178.0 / 177.0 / 179.0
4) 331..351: 339.0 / 337.0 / 341.0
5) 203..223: 217.0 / 221.0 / 213.1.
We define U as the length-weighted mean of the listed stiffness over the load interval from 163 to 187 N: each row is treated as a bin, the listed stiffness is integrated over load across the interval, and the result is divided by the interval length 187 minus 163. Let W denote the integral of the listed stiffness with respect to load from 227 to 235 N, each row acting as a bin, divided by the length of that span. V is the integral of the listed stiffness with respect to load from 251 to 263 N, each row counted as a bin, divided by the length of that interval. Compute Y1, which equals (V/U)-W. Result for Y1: -12.7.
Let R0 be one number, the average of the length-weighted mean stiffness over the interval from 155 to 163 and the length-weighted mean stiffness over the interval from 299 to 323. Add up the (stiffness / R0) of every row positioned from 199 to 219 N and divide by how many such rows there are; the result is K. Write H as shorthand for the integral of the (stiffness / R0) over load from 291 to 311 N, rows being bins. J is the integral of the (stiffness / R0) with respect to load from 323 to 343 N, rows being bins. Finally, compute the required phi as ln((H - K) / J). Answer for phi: -0.039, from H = 20.4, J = 20.21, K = 0.98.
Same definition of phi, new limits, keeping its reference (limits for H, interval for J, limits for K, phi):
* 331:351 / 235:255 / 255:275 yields -0.047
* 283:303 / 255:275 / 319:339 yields -0.051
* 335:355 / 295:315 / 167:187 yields -0.100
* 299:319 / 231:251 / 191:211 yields -0.007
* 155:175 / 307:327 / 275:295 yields -0.048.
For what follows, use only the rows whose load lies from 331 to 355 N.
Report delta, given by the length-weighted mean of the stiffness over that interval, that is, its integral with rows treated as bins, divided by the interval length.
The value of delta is 13.6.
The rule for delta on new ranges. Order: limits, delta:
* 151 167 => 13.8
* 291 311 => 14.3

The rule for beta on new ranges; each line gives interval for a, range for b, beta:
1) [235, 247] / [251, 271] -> 27.5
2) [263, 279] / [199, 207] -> 28.2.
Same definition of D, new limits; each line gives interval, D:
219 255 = 13.30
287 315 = 13.77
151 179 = 13.68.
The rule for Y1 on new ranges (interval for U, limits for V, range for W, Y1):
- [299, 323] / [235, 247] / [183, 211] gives -13.1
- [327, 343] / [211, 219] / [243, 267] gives -13.1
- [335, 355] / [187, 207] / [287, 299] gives -13.3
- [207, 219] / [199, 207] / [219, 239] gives -12.7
